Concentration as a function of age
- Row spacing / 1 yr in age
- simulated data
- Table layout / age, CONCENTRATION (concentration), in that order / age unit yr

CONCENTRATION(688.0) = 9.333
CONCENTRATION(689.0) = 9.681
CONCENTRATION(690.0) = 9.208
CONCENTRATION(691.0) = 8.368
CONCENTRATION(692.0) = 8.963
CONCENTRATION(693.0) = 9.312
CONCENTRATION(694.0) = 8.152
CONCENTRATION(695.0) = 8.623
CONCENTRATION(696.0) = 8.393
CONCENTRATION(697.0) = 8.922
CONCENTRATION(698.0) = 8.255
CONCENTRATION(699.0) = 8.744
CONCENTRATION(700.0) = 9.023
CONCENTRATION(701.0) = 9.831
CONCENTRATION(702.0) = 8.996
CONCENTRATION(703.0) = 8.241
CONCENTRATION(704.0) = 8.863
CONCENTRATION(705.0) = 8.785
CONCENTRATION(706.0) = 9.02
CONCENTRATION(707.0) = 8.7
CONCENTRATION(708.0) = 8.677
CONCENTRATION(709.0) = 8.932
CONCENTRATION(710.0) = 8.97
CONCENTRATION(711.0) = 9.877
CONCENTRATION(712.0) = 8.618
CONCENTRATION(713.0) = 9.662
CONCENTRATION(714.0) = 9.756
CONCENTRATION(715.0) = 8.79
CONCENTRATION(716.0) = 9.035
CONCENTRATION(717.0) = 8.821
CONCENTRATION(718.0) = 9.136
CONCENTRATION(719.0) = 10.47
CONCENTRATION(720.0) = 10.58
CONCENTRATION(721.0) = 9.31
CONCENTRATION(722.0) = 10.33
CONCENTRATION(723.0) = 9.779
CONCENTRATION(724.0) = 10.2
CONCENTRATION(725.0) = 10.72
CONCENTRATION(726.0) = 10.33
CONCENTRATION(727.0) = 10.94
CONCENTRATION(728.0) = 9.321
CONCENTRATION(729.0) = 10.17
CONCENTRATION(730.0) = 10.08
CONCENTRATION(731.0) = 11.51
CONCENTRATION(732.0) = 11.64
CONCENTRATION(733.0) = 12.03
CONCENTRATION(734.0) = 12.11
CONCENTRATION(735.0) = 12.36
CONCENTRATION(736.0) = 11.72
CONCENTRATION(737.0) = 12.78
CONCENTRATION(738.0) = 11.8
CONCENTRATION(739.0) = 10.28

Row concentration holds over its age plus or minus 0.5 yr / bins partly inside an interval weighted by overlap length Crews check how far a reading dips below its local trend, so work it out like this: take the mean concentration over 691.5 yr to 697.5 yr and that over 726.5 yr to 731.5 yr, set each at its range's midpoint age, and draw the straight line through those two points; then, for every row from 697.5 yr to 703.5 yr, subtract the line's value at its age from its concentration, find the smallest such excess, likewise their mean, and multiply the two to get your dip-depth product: 0.15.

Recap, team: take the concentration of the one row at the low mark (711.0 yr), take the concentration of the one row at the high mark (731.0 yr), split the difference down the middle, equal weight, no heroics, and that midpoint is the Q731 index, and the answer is 10.7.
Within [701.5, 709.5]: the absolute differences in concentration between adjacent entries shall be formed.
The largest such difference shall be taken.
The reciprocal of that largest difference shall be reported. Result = 1.3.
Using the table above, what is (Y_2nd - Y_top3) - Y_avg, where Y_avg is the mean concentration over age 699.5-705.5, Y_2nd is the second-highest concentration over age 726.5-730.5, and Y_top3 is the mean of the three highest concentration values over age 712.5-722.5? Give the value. -9.25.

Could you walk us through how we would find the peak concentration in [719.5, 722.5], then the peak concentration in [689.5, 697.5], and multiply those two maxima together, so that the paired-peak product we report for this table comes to 99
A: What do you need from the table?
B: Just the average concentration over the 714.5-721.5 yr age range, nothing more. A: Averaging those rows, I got 9.4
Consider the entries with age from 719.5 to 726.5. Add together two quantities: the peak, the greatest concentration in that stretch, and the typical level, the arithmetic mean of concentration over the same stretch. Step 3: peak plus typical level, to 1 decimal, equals 20.9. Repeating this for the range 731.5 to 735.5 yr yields 24.4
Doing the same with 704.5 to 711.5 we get 18.9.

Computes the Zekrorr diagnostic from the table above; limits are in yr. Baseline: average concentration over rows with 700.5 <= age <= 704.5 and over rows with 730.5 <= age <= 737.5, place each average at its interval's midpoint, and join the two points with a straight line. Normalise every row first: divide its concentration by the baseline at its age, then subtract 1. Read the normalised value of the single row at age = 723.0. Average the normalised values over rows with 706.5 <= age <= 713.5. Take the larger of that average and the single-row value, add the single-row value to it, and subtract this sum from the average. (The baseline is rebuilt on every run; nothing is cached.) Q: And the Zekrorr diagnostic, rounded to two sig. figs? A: 0.11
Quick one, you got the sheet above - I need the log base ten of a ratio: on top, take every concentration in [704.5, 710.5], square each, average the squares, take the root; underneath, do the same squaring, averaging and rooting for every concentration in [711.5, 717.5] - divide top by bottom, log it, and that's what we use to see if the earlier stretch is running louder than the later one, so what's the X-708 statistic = -0.013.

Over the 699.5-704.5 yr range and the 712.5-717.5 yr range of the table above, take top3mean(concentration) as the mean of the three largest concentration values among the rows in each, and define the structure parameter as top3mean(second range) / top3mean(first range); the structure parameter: 1.02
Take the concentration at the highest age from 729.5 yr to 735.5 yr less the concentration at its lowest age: 2.3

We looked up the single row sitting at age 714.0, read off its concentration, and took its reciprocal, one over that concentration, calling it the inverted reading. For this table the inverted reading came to 0.103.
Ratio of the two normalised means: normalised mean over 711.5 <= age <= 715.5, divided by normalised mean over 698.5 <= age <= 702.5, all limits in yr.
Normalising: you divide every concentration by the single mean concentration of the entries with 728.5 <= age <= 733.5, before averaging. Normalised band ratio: 1.01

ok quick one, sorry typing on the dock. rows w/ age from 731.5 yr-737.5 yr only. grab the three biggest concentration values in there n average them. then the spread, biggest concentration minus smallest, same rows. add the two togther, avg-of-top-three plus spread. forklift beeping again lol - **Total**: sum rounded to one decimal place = 13.6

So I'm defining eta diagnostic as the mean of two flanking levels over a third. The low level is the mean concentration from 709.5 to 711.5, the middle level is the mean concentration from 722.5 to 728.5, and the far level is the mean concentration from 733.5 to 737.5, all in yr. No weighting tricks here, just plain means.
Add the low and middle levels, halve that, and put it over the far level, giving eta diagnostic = 0.80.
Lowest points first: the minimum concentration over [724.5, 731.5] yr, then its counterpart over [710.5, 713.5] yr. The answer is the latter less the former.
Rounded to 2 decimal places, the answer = -0.70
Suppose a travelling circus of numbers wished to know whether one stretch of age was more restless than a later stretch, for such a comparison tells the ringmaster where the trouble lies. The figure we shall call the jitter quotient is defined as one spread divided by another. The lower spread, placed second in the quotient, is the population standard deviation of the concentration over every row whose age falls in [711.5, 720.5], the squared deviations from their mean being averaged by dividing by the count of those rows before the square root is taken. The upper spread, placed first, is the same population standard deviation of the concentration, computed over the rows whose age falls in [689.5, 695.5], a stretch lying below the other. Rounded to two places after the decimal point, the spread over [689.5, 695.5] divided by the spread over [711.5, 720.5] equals 0.62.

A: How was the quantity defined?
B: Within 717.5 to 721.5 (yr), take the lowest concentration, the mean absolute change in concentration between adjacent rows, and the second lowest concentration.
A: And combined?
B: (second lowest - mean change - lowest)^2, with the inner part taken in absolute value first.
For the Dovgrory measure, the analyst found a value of 0.53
